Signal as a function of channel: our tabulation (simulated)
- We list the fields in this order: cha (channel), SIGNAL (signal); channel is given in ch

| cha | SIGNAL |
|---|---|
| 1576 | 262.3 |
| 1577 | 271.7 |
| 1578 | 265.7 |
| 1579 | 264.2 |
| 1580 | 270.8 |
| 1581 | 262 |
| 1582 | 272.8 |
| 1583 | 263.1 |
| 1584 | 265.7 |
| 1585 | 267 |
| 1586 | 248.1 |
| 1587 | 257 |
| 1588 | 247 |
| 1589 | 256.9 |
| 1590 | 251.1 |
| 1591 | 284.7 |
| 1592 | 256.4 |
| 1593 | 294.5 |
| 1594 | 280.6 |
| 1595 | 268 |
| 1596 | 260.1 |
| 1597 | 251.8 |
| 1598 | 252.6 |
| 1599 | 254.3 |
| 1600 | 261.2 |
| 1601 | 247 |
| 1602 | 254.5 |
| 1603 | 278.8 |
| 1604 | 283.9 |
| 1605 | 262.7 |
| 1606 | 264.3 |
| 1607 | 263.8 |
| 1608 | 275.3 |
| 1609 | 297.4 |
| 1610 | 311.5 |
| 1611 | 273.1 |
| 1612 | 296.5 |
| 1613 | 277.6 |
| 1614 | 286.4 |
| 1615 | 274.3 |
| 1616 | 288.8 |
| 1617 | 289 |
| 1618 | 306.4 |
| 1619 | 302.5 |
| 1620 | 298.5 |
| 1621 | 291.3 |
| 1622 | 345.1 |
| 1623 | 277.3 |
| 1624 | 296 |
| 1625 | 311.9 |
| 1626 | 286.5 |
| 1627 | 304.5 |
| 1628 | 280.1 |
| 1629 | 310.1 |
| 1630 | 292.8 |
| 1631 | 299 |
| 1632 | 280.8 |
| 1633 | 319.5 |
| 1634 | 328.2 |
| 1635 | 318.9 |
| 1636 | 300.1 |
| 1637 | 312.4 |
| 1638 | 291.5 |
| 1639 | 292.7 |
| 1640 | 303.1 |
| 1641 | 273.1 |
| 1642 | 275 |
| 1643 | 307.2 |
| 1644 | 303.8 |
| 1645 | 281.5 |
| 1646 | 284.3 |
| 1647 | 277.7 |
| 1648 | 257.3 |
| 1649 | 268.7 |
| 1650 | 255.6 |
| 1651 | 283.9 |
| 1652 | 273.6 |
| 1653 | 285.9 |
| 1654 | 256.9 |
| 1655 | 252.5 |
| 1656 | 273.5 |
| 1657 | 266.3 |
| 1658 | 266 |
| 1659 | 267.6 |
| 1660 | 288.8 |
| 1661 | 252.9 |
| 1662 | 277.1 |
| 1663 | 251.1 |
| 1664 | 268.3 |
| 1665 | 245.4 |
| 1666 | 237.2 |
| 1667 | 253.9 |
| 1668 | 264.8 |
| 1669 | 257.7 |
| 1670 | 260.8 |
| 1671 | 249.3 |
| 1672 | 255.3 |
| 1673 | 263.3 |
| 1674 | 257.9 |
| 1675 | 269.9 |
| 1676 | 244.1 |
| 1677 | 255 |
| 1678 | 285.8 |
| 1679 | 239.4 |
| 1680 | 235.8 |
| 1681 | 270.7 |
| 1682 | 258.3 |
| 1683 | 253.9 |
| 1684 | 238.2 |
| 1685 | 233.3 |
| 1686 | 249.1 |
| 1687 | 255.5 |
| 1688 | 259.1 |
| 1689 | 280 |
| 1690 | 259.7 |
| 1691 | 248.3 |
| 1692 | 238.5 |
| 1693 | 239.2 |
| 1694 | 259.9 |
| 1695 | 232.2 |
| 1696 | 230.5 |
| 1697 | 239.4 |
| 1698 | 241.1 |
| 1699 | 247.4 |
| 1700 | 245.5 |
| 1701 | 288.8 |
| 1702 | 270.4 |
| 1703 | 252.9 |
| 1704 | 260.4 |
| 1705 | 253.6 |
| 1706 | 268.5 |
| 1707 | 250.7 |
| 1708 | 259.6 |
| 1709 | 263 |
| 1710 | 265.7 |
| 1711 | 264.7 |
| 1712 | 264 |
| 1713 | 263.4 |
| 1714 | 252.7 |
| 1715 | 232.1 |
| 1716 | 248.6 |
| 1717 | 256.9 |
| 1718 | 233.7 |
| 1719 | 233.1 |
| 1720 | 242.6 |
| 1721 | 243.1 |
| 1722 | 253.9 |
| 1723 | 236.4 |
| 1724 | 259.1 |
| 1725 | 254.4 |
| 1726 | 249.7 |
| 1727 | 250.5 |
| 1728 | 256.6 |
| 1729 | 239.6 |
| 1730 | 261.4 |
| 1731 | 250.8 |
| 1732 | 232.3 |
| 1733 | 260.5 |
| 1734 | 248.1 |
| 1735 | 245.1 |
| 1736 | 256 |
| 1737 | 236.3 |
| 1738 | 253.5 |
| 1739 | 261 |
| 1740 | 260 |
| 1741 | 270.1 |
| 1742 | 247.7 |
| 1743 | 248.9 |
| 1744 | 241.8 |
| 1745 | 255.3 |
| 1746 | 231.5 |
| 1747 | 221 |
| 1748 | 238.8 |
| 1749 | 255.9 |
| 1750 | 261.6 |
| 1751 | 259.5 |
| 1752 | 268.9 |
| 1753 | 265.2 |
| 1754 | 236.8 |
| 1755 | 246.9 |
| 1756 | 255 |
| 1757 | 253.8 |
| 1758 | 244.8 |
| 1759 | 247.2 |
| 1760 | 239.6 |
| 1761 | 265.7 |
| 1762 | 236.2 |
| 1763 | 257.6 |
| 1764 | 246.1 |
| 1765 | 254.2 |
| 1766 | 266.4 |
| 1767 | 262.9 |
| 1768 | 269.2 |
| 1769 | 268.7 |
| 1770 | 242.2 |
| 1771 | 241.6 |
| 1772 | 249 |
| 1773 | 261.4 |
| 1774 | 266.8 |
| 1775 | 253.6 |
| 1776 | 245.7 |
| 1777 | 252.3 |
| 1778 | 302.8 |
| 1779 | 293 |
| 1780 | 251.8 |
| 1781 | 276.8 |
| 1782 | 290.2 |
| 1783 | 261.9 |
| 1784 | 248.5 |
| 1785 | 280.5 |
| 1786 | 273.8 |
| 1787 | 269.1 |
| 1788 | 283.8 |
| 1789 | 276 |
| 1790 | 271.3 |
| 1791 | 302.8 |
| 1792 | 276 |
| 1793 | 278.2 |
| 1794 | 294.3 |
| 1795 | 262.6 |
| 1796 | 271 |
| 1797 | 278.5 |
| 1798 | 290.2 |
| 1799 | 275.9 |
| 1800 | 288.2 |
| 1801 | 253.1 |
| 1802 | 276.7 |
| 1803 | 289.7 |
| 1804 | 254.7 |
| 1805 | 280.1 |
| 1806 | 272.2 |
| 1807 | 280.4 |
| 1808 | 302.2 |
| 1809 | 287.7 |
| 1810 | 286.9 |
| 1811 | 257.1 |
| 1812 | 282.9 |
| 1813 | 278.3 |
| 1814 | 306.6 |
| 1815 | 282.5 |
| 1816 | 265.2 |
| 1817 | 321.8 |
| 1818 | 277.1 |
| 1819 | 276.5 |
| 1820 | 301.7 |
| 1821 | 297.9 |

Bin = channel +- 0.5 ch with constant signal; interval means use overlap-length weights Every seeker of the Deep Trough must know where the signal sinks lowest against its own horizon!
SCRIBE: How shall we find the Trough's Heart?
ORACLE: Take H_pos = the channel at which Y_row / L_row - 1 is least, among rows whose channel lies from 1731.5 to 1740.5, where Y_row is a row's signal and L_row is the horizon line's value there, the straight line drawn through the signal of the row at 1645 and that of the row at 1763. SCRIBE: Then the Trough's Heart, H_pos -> 1732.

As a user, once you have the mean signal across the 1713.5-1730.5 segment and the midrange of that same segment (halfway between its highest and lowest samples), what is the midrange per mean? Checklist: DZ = 1.00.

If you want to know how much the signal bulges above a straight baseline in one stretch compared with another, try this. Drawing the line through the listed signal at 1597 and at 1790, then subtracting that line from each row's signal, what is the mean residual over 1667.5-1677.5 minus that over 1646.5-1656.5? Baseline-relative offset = -13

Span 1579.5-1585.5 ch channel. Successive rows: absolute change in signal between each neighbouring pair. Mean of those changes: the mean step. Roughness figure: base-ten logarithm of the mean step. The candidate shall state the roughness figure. 0.82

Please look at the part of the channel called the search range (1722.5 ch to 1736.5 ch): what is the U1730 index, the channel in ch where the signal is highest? 1730 ch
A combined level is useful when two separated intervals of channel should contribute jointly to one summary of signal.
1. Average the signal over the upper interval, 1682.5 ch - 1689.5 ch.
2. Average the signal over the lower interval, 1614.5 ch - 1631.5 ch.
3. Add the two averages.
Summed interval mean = 550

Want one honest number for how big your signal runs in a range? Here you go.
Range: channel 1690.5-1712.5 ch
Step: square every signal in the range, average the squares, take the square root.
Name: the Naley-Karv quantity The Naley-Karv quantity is 254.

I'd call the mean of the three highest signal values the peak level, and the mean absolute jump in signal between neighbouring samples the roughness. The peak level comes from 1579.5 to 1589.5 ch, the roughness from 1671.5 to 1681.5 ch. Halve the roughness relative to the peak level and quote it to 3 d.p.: 0.037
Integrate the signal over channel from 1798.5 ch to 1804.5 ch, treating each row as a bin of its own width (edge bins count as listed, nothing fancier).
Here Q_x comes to 1638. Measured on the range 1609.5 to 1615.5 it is 1719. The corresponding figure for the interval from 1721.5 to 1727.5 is 1504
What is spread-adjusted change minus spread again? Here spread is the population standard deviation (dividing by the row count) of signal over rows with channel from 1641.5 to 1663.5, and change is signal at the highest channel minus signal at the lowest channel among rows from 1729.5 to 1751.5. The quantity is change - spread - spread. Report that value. -33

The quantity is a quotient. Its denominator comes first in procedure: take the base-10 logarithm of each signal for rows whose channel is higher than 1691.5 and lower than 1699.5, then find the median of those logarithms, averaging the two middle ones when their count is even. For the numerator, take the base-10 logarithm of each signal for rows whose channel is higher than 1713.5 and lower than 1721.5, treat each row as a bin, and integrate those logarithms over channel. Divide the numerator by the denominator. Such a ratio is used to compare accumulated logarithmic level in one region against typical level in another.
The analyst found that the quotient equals 8.02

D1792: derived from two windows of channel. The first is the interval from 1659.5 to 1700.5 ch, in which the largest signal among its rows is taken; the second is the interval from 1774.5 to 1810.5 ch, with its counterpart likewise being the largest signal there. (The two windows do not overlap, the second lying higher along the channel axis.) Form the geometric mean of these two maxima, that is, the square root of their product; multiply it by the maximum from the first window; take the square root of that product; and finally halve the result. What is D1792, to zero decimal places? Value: 146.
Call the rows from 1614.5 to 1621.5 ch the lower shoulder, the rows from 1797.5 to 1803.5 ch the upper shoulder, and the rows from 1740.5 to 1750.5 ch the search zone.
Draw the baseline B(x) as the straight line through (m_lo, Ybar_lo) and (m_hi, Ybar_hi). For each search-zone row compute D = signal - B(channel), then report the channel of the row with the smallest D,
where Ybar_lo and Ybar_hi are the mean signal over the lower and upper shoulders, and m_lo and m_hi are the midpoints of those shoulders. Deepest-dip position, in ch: 1747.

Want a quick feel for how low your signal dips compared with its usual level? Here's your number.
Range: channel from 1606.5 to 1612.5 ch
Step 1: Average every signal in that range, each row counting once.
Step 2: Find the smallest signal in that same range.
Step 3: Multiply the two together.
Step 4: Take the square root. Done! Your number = 275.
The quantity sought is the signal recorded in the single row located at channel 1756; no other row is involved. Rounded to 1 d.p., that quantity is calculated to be 255.0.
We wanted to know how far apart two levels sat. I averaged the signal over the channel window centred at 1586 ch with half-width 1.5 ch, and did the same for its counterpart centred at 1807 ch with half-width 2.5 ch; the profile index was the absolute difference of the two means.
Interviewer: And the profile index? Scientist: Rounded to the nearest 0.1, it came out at 27.2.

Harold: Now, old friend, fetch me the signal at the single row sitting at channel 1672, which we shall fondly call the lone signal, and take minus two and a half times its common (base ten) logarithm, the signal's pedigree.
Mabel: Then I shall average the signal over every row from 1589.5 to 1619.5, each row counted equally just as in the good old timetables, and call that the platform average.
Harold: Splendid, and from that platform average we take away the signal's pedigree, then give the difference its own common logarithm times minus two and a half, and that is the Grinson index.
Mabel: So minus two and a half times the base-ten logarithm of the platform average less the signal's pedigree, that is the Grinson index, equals -6.12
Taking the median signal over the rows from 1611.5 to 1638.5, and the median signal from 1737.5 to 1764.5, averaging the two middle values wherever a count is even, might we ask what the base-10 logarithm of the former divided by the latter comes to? 0.068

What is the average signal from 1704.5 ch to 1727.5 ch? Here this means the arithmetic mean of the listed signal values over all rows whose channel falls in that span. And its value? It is 252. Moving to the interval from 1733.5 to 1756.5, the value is 251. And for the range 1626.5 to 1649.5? 294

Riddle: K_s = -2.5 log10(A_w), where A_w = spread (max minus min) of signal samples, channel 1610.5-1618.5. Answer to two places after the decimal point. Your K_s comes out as -3.81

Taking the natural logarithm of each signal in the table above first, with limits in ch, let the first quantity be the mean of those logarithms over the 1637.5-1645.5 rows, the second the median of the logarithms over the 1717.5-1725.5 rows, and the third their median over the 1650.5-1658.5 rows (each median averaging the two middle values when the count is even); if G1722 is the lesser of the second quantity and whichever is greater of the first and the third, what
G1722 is 5.49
